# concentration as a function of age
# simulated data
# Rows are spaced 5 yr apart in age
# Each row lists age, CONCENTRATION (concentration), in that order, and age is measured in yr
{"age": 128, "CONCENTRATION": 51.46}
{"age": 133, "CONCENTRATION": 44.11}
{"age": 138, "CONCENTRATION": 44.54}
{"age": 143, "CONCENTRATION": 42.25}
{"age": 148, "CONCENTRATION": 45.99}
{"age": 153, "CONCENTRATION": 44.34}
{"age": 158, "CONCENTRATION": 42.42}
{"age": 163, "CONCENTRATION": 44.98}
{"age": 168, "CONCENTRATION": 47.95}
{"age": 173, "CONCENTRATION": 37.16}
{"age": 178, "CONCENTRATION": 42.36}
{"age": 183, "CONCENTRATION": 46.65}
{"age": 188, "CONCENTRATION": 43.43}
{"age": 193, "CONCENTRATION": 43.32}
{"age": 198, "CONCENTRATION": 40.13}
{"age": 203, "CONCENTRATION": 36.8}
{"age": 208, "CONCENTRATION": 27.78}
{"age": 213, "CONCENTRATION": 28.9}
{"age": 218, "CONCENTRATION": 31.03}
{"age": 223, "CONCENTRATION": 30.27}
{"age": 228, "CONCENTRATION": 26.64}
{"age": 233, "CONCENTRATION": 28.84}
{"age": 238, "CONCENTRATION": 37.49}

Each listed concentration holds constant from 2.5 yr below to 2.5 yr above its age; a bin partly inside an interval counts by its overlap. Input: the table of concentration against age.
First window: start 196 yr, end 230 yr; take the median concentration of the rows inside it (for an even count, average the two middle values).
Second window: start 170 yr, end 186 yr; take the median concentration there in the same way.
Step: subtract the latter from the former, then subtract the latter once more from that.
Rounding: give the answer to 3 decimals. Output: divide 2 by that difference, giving -0.037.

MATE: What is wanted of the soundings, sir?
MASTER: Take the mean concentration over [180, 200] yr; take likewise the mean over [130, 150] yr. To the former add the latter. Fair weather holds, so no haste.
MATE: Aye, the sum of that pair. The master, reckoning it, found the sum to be 88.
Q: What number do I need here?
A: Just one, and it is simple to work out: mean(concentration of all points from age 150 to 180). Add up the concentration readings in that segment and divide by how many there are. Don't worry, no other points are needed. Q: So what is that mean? 43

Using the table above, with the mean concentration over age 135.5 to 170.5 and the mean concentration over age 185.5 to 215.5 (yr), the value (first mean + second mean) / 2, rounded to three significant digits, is 40.7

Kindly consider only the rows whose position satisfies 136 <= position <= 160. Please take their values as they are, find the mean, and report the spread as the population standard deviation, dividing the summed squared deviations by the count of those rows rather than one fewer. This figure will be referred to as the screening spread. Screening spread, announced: 1.4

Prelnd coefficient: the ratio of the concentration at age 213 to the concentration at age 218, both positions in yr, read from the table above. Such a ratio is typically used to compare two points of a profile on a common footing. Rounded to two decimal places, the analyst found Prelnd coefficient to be 0.93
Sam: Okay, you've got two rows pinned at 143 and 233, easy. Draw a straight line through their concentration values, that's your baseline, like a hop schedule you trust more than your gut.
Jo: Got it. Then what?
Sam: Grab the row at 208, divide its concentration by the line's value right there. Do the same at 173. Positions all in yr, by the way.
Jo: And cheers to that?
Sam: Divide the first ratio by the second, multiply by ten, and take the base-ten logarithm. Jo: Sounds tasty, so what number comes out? 0.94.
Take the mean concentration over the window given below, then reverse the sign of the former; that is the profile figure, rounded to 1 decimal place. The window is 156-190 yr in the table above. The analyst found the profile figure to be -43.6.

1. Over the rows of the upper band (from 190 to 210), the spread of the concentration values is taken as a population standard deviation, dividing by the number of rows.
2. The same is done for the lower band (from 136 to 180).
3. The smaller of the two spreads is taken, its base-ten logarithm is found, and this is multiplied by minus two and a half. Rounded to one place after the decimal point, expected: -1.1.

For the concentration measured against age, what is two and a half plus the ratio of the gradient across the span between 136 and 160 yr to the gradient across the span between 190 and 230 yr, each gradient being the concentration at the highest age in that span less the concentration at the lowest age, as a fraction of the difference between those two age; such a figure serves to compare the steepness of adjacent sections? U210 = 2.7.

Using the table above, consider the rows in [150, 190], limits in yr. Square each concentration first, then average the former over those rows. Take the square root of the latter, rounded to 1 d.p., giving 43.8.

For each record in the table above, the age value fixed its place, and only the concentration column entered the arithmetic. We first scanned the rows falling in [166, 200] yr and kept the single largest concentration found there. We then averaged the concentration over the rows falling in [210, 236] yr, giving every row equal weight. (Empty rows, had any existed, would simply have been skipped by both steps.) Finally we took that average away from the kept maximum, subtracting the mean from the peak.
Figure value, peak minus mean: 19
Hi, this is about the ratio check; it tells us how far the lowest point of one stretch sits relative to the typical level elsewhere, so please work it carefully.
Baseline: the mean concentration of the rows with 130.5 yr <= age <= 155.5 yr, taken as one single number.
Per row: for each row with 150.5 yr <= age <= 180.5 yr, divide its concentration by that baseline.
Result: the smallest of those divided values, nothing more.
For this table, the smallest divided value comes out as 0.84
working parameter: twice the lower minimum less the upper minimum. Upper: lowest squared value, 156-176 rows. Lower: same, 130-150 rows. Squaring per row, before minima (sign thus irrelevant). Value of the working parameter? 2189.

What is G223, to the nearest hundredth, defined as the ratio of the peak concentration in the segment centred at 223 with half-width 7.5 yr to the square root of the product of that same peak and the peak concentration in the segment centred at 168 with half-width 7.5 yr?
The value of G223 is 0.80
